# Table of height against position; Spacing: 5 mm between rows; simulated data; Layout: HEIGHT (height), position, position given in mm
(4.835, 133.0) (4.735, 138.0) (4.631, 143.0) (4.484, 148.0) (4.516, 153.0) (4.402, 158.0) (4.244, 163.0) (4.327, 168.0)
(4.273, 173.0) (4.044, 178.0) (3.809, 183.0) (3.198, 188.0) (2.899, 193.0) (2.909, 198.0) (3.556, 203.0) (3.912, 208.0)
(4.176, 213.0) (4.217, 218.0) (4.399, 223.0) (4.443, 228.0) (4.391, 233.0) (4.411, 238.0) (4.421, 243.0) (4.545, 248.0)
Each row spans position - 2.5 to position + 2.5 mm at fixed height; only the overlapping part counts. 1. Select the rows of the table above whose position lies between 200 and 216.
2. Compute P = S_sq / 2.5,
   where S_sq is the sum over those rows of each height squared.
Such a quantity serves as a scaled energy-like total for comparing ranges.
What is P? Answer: 18.2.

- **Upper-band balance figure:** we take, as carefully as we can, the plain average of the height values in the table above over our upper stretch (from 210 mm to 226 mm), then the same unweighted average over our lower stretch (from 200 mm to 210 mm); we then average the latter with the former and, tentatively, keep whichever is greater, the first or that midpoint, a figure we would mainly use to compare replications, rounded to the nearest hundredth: 4.26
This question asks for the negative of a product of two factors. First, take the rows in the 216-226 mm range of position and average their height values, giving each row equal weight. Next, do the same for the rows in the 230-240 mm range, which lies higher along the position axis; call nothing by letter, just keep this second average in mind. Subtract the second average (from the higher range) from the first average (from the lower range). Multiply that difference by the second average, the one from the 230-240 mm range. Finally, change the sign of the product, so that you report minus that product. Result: 0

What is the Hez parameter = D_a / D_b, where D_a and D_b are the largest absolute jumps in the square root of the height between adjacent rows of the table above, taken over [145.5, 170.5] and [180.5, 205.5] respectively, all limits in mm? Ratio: 0.2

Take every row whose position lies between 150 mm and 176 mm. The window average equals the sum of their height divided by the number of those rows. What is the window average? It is 4.35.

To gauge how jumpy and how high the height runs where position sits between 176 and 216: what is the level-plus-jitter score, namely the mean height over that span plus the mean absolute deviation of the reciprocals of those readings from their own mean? 3.60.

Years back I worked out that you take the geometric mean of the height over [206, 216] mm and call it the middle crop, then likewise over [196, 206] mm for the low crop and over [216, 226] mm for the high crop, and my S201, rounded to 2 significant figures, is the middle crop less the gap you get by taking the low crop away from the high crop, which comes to 3.0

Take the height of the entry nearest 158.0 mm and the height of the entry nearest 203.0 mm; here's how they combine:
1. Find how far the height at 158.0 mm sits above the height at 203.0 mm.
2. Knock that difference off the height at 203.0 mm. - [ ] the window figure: 2.7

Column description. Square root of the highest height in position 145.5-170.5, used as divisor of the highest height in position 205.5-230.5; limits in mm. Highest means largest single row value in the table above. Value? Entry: 2.09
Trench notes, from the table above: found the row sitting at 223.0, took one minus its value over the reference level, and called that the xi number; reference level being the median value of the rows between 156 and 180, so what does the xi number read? -0.029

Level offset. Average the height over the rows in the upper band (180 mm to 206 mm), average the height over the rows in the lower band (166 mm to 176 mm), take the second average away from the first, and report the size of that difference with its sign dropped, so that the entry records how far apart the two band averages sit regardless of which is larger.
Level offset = 1.0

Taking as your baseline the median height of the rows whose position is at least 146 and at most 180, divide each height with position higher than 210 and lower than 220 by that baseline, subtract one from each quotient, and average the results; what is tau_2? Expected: -0.03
